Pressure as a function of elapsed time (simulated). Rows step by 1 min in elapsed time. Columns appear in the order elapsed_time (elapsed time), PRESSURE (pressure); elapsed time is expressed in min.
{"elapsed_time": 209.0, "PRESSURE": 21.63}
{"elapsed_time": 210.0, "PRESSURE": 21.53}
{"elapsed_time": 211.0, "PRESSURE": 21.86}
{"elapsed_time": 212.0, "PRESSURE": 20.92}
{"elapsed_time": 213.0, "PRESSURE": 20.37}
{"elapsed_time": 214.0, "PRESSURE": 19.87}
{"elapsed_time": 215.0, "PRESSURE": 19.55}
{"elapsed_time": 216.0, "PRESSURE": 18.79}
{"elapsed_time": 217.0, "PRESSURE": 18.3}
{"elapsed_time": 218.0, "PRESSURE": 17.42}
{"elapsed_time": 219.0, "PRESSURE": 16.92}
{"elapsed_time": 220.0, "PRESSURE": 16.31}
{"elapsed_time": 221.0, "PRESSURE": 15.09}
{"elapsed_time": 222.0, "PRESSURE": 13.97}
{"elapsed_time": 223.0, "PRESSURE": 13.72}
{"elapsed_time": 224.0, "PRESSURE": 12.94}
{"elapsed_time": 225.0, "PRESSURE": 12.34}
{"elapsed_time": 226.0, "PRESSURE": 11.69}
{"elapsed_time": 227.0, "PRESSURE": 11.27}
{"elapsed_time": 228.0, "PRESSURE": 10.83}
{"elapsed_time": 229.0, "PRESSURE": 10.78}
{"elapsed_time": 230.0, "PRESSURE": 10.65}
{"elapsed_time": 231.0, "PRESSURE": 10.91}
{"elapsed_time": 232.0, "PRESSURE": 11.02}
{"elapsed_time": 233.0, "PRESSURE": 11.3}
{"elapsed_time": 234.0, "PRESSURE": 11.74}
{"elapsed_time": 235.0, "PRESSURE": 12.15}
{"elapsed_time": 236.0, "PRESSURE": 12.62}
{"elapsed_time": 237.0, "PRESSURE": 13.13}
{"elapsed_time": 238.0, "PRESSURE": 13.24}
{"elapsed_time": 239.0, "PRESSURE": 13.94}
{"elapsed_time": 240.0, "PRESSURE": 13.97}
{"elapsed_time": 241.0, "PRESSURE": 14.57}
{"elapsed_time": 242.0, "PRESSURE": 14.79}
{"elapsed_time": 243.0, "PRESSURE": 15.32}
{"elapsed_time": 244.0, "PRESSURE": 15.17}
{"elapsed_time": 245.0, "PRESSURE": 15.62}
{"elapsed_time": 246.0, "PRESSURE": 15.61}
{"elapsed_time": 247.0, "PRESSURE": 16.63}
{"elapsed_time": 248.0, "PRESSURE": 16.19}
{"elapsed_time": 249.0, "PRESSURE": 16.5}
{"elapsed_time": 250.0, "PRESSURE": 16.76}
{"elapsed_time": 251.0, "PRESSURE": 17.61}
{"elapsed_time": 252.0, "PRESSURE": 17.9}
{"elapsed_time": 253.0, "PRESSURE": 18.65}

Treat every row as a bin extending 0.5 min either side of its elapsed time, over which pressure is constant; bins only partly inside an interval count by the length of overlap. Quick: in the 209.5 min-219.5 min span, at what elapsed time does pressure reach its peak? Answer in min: 211.0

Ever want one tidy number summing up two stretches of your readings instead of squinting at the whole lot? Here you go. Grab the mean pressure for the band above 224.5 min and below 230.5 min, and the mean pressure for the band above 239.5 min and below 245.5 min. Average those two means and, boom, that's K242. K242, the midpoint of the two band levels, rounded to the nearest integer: 13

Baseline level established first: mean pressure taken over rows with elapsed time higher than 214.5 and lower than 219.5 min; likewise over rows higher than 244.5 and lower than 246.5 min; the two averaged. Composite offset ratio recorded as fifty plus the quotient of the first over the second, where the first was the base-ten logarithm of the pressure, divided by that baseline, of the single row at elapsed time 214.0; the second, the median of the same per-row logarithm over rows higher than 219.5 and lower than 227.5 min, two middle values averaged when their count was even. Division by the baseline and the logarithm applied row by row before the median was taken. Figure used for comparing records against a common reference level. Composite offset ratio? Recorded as 49.3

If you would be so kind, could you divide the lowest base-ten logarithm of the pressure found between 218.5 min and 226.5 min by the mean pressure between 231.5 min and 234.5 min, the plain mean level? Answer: 0.094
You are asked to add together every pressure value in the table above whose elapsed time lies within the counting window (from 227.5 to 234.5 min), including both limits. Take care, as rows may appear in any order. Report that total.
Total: 77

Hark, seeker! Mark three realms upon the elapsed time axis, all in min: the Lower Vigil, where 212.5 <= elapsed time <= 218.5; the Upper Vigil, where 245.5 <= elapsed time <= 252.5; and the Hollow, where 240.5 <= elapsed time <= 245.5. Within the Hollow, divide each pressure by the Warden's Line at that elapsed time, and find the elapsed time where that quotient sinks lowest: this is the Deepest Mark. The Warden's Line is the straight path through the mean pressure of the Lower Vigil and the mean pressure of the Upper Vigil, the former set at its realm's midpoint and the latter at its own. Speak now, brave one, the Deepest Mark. 241.0 min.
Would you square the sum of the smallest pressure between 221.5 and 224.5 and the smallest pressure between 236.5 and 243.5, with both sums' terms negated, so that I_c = 680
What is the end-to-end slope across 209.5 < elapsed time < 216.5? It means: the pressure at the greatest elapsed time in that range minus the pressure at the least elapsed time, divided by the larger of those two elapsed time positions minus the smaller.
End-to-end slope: -0.5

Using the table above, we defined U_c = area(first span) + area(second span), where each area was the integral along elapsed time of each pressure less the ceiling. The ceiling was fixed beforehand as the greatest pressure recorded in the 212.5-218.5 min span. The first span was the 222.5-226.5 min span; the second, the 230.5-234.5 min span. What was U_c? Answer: -67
